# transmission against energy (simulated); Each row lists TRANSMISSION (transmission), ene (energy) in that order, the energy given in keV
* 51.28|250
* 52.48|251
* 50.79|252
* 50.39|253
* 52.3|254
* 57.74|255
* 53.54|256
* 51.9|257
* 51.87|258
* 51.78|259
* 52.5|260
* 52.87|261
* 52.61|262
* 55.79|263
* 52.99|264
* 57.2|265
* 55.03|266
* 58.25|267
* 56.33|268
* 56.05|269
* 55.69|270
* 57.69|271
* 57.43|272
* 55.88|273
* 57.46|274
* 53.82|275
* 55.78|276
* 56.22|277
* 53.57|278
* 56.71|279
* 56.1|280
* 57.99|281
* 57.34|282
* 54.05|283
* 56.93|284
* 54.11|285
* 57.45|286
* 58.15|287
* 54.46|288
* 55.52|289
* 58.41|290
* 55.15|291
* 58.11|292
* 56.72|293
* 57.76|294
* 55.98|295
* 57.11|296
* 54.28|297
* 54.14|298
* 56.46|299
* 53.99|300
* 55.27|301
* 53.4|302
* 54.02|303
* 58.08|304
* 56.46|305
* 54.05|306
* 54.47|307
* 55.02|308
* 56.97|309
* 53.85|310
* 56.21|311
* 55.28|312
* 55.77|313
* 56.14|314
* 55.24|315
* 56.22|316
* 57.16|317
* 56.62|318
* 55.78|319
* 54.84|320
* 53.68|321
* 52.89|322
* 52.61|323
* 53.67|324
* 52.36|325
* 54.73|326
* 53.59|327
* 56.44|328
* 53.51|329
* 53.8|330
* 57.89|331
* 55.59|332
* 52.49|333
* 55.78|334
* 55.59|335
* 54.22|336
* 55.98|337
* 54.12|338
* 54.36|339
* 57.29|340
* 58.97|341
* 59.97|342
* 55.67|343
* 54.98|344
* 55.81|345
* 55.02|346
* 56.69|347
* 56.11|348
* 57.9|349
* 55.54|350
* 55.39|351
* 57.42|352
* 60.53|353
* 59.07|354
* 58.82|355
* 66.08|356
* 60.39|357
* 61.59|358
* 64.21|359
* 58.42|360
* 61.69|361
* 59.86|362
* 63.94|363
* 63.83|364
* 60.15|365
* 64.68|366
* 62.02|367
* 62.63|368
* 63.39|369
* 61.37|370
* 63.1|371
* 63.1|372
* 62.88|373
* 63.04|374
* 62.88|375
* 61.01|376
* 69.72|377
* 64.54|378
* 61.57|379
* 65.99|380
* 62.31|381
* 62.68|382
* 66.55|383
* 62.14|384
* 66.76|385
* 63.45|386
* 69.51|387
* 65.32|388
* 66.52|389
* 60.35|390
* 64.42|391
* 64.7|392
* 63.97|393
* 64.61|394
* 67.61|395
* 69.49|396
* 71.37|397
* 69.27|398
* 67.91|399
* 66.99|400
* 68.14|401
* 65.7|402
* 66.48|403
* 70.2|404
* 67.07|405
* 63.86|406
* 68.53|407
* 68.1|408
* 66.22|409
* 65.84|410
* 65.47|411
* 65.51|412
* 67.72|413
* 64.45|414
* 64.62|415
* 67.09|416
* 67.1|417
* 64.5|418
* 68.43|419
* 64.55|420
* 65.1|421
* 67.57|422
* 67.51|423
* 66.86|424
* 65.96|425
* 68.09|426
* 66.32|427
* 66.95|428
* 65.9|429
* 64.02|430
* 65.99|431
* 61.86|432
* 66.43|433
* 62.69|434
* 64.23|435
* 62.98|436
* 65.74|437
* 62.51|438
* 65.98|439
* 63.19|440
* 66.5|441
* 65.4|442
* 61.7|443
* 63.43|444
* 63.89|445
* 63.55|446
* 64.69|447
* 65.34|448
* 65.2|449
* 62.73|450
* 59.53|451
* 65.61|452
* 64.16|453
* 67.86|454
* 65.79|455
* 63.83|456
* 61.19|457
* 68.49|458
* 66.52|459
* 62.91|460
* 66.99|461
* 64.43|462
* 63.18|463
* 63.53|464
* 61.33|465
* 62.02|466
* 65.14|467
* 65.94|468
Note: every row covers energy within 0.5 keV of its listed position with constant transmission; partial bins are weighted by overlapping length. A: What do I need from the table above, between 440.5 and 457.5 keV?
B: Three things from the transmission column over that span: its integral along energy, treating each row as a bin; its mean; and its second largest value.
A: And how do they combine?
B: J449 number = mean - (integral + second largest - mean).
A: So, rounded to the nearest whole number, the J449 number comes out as -1029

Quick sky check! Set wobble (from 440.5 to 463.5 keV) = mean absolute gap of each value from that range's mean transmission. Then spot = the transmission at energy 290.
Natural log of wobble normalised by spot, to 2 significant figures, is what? -3.6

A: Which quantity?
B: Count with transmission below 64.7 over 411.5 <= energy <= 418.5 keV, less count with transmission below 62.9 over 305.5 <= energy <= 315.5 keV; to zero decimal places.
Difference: -7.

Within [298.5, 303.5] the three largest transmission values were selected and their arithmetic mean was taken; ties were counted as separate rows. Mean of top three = 55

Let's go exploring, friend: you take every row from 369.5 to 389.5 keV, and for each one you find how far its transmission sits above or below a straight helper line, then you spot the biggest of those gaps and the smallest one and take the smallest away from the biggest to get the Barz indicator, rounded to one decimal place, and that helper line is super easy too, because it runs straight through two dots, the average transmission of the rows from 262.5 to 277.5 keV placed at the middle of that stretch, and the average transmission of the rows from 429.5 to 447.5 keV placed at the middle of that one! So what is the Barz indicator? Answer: 8.7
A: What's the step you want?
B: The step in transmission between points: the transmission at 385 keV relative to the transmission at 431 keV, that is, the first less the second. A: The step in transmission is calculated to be 1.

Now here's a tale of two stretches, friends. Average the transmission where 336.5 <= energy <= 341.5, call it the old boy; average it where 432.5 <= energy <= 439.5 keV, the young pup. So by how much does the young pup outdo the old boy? 8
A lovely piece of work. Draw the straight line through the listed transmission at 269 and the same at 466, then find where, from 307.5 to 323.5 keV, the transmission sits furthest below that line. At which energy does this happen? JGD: 323 keV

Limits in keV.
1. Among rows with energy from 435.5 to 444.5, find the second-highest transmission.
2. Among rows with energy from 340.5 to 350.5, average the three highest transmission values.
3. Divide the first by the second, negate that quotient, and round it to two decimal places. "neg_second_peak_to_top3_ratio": -1.12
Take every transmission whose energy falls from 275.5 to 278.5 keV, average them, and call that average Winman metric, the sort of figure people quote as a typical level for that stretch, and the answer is 55.2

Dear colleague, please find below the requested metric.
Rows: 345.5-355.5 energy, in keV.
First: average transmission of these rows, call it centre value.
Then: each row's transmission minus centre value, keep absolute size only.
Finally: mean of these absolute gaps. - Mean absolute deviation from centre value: 1.50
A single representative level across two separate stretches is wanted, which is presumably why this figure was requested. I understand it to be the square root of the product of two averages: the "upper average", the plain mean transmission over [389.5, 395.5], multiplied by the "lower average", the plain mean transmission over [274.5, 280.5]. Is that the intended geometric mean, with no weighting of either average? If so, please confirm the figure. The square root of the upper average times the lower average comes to 60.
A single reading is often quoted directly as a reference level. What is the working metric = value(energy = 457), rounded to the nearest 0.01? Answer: 61.19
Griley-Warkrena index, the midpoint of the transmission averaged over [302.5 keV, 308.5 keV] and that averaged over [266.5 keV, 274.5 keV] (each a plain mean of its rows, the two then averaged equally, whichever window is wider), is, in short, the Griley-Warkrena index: 56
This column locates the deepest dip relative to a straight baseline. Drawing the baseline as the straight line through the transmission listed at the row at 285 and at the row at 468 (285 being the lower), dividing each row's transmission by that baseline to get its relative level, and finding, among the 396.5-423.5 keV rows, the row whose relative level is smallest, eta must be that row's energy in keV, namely 420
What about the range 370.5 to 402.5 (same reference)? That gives 390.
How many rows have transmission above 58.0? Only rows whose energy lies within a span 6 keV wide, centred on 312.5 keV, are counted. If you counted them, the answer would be 0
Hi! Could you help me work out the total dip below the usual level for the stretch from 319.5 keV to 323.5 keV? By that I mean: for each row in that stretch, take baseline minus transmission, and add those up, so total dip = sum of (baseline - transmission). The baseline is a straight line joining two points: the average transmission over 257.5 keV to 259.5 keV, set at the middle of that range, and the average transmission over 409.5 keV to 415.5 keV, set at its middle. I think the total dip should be 16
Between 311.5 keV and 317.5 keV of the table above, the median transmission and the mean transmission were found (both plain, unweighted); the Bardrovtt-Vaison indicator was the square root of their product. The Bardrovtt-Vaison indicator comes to 56.0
